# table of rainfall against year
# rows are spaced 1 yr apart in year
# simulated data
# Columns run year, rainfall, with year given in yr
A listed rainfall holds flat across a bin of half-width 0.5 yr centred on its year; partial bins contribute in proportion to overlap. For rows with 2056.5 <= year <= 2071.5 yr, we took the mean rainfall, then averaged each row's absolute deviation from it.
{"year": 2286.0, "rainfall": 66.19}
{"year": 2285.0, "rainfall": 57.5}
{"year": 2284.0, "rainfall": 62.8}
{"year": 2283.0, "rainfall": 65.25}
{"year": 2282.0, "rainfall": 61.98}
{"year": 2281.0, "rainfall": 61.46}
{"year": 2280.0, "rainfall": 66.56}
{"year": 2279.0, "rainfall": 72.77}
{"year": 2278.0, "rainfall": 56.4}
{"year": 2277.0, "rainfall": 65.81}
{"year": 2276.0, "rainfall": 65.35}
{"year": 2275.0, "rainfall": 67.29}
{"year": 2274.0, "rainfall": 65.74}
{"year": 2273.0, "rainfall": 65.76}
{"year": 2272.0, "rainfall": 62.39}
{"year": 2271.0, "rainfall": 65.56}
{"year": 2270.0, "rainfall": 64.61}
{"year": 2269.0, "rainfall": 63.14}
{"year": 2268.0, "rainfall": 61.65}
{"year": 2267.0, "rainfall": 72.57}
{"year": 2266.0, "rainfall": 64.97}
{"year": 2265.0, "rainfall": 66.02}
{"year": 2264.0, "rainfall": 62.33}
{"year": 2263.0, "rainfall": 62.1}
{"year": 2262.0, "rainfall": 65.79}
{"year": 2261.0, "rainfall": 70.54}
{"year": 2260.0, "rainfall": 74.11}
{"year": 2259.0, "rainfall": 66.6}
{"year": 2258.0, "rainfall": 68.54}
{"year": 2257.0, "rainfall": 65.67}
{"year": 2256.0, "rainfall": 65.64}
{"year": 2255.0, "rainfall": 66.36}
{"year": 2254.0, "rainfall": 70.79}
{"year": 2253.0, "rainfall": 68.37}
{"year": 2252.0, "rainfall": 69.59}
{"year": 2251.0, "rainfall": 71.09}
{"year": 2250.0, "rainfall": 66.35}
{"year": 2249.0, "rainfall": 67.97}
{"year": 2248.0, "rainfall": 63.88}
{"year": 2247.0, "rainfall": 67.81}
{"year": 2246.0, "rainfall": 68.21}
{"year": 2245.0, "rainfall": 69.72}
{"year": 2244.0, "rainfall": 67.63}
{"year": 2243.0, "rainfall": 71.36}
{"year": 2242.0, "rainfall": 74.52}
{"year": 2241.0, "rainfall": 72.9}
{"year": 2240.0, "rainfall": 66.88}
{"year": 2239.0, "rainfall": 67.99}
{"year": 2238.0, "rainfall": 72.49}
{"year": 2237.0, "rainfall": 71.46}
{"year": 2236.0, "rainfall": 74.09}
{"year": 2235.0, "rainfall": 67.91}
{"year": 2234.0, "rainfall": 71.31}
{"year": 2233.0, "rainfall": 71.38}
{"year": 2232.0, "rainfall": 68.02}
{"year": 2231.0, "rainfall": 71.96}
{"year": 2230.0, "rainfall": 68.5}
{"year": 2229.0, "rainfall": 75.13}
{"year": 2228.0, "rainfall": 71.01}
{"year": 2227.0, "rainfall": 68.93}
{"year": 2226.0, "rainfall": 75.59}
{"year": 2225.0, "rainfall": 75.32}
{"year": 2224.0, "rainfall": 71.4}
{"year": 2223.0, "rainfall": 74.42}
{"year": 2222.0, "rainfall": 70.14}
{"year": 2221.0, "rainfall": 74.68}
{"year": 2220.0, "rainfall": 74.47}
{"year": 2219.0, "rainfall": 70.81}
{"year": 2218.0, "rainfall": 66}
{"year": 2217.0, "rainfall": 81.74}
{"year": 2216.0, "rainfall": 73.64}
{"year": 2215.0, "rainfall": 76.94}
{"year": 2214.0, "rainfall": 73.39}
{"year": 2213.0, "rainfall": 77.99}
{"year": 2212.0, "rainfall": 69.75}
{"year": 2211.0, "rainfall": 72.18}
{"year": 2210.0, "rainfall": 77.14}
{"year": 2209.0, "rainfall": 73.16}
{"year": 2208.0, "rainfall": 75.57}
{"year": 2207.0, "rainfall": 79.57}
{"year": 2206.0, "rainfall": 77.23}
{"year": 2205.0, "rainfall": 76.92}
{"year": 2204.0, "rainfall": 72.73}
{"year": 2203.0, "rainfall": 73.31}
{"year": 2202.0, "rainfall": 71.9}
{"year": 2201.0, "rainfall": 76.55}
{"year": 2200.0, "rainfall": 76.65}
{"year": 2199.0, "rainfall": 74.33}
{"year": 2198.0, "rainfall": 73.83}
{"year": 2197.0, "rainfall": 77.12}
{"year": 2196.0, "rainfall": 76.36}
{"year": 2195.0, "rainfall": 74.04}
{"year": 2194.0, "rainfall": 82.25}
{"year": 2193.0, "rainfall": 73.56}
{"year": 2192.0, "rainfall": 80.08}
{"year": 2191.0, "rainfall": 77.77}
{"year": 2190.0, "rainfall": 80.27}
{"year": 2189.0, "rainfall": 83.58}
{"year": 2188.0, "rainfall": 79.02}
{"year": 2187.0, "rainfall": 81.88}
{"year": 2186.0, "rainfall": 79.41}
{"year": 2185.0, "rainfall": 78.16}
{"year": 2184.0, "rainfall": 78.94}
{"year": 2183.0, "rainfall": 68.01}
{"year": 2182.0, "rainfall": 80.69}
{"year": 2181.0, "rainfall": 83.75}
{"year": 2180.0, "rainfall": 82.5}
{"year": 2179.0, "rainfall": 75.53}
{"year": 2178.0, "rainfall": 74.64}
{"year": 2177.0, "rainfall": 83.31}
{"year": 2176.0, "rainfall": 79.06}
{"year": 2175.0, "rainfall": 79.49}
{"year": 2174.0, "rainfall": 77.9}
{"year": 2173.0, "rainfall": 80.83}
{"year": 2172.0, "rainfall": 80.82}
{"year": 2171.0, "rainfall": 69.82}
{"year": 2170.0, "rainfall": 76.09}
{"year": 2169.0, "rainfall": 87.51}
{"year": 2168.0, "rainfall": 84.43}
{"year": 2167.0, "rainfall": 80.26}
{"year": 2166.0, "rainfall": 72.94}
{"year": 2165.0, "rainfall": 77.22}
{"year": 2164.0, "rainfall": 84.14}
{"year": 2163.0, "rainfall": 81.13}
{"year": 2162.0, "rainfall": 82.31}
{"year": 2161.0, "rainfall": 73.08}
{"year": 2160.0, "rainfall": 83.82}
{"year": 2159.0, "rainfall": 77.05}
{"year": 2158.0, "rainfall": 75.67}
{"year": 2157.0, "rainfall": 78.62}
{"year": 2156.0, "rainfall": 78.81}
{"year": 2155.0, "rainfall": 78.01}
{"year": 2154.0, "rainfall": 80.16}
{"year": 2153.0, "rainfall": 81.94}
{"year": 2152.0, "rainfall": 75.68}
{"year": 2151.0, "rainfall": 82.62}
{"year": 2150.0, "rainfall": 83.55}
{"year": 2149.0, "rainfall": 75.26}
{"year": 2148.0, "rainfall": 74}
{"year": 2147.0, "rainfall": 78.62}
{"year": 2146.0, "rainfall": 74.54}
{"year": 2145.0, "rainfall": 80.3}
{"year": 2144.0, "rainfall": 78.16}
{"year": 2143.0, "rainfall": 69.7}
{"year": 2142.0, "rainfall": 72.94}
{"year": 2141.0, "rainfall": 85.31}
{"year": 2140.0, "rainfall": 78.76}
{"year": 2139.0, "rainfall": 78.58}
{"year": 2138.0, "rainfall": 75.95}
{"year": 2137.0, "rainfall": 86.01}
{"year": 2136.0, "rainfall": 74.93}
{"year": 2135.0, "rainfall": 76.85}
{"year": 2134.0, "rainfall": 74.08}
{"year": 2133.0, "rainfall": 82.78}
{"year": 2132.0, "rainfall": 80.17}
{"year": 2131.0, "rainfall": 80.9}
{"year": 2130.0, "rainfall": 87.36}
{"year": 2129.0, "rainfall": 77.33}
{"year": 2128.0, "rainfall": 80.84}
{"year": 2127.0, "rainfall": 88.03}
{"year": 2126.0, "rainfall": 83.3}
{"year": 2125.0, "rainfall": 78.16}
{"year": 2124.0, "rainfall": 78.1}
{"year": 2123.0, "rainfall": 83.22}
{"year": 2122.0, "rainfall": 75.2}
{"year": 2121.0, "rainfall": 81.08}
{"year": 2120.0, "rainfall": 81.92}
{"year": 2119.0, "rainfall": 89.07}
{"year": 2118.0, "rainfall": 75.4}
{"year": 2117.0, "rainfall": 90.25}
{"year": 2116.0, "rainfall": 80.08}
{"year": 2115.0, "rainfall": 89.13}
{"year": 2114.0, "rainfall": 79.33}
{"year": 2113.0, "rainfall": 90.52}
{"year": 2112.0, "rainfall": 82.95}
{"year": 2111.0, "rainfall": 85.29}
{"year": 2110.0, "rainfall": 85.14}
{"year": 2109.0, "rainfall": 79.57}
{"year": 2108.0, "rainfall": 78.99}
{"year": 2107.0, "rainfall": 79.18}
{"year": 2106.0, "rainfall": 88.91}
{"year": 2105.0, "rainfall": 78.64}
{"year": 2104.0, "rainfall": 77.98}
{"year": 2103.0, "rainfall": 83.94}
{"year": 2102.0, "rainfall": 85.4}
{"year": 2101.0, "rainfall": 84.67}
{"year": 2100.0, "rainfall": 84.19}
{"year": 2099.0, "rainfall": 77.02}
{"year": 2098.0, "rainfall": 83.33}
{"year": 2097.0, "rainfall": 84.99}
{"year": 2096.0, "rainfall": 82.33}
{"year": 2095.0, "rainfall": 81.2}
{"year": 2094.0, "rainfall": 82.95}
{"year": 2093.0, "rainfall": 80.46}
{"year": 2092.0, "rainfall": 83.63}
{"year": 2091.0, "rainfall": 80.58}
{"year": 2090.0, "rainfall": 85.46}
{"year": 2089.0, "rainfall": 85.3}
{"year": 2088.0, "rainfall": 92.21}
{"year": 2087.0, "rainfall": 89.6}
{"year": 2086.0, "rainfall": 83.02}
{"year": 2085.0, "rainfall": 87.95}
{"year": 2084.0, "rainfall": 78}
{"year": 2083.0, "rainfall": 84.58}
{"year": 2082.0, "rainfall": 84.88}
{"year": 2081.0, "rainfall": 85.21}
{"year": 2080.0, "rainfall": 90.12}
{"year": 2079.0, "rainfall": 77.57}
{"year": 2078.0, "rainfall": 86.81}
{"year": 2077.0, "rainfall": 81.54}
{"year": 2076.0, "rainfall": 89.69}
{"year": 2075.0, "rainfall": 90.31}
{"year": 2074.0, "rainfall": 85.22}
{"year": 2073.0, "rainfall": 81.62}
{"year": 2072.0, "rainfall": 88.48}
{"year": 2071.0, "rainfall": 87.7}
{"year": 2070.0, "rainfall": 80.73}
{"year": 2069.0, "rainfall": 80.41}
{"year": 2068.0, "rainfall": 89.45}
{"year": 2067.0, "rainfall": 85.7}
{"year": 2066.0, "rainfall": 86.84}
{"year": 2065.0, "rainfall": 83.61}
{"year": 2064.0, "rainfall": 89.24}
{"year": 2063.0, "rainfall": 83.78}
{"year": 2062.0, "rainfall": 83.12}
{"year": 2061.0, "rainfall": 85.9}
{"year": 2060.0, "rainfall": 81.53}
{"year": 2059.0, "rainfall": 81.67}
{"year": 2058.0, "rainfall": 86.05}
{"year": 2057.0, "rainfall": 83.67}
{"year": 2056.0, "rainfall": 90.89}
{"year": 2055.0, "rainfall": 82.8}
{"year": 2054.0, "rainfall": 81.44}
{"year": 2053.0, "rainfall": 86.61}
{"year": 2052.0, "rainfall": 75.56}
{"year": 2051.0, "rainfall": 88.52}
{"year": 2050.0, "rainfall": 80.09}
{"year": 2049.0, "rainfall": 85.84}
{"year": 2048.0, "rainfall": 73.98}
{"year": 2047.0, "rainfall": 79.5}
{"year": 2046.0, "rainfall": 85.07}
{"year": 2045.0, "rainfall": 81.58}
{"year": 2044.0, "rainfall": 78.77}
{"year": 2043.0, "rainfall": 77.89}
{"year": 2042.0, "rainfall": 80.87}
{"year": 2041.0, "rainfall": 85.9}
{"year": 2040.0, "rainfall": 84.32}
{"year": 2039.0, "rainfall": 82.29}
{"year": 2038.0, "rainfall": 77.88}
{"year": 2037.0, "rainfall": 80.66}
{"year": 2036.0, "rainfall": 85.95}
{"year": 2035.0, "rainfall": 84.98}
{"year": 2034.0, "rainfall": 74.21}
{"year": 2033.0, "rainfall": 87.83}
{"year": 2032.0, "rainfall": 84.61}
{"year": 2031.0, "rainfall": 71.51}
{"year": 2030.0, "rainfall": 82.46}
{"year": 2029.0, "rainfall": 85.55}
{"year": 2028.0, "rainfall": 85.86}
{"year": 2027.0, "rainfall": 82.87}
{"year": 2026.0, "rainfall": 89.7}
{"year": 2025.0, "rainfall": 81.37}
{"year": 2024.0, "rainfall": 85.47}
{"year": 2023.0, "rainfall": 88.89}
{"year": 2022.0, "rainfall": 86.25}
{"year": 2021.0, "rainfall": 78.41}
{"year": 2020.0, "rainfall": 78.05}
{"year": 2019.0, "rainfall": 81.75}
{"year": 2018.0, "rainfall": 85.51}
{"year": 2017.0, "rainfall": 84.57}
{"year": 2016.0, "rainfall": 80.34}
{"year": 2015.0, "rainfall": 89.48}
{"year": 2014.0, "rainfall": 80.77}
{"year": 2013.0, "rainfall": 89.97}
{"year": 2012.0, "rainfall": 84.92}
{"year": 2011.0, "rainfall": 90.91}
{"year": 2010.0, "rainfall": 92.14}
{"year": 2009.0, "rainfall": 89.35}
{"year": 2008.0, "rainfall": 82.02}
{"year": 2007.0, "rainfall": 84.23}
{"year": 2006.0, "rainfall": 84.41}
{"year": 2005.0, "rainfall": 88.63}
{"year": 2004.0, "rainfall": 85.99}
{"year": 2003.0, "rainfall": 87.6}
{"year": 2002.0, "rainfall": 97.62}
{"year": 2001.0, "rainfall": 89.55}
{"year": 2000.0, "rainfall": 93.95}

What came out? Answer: 2.5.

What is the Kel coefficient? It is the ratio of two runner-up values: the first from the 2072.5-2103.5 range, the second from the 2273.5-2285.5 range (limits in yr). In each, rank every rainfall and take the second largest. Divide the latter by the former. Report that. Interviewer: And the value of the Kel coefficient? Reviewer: 0.75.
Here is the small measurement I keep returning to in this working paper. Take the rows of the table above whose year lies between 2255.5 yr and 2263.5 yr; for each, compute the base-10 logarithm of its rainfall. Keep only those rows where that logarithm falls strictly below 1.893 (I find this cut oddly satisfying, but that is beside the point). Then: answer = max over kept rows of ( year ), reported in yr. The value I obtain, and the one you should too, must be 2263.0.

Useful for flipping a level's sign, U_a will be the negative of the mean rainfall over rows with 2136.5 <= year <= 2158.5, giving -78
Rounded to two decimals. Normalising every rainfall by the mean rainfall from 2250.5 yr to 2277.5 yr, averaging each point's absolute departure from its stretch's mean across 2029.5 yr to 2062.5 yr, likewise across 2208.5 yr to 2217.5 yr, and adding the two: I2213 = 0.10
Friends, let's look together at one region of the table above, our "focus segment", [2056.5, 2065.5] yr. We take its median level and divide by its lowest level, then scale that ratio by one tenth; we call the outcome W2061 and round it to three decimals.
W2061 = 0.103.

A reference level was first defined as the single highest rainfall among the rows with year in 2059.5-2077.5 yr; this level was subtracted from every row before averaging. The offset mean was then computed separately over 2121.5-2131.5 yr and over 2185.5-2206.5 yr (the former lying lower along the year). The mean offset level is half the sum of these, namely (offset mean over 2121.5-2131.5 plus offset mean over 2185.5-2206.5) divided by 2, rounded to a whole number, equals -11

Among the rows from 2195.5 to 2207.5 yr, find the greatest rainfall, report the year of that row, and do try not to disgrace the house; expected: 2207.0 yr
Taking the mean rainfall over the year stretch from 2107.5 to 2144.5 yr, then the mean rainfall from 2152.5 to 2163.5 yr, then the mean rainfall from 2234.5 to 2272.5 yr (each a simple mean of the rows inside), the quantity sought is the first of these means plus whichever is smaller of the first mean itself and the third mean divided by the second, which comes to 81.8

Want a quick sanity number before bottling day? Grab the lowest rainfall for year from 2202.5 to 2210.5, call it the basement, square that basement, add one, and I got 5291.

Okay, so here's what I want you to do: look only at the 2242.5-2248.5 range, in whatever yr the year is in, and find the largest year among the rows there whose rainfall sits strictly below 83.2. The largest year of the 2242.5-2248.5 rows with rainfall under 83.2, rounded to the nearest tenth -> 2248.0 yr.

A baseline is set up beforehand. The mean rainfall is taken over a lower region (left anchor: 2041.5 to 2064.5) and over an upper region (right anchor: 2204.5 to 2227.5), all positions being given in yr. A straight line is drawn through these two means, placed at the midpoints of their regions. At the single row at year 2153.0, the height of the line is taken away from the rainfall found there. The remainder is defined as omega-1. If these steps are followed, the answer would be 4.4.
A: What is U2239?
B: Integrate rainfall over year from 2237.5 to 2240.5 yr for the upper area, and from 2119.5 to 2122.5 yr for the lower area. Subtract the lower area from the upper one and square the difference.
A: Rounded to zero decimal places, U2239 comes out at 951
